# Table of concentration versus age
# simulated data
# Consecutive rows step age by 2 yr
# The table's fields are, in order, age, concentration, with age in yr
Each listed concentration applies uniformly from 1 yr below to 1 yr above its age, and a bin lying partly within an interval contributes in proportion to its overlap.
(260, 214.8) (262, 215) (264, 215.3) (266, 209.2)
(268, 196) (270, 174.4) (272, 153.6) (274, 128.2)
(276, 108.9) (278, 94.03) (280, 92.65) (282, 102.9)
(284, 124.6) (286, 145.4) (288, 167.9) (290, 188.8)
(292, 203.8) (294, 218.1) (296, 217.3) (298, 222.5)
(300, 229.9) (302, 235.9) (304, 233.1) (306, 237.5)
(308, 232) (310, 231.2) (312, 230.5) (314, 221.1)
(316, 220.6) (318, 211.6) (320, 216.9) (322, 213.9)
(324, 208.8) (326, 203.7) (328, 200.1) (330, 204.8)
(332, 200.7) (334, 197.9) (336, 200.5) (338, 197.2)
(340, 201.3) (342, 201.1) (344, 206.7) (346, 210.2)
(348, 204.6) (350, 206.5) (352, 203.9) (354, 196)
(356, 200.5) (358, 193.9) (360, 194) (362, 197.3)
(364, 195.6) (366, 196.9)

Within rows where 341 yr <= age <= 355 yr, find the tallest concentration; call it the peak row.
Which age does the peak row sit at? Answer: 346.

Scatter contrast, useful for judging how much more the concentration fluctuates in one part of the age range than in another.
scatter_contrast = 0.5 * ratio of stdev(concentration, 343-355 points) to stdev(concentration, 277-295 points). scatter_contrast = 0.05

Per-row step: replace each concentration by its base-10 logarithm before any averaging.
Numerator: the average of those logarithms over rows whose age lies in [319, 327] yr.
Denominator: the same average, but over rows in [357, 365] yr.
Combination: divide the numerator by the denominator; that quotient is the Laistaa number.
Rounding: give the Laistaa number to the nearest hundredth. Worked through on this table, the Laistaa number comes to 1.01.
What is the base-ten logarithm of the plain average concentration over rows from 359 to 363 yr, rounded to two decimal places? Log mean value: 2.29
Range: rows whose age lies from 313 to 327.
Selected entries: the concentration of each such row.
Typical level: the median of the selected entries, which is 214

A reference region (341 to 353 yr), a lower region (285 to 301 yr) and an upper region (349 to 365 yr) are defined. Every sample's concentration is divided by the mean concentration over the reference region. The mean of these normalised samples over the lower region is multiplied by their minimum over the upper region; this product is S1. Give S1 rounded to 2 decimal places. 0.91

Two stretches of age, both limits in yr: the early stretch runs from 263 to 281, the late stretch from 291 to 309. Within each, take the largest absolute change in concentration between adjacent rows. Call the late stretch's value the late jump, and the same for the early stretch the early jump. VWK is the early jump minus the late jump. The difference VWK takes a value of 11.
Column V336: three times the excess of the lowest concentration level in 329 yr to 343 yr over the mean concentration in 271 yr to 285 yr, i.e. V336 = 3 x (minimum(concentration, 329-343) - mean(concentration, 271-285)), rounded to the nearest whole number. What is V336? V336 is 247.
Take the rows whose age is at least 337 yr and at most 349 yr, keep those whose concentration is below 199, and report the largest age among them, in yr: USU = 338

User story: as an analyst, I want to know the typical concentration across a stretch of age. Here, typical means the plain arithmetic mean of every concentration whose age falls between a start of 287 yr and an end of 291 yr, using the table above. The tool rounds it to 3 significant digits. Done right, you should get 178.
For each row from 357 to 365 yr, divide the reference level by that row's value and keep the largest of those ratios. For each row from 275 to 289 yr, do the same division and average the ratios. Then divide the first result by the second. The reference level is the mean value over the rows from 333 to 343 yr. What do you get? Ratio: 0.59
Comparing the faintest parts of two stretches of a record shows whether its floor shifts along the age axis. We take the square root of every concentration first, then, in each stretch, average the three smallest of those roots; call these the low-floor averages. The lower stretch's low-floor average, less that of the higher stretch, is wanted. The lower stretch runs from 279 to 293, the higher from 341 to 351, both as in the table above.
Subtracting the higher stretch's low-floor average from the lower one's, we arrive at -4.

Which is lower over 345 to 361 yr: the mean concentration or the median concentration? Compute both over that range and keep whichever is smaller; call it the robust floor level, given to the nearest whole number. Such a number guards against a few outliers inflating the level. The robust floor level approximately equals 201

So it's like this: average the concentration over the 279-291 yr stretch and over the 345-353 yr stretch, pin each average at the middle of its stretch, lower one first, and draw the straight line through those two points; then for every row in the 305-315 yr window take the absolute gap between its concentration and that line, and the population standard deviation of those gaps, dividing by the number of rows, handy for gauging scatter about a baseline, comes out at 8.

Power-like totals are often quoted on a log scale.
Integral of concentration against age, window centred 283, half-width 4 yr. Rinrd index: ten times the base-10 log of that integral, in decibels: 29.7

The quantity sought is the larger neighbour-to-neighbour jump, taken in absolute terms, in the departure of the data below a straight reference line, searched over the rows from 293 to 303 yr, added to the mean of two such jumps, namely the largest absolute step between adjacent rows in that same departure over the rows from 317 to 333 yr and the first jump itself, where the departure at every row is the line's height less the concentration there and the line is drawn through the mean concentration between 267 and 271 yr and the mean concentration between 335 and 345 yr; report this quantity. 13.2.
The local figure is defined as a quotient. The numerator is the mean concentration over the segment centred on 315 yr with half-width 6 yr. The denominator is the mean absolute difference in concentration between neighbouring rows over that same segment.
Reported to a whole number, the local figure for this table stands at 45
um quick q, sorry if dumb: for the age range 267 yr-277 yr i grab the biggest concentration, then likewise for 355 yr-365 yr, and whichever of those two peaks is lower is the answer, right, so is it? 196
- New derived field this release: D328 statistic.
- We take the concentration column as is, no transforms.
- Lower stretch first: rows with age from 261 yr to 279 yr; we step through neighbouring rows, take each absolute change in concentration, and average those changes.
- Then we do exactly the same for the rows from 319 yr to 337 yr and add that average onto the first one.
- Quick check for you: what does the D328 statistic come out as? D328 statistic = 19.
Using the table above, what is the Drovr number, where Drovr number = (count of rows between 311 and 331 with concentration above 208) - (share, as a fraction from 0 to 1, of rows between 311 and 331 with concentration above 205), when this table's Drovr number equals 6.3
